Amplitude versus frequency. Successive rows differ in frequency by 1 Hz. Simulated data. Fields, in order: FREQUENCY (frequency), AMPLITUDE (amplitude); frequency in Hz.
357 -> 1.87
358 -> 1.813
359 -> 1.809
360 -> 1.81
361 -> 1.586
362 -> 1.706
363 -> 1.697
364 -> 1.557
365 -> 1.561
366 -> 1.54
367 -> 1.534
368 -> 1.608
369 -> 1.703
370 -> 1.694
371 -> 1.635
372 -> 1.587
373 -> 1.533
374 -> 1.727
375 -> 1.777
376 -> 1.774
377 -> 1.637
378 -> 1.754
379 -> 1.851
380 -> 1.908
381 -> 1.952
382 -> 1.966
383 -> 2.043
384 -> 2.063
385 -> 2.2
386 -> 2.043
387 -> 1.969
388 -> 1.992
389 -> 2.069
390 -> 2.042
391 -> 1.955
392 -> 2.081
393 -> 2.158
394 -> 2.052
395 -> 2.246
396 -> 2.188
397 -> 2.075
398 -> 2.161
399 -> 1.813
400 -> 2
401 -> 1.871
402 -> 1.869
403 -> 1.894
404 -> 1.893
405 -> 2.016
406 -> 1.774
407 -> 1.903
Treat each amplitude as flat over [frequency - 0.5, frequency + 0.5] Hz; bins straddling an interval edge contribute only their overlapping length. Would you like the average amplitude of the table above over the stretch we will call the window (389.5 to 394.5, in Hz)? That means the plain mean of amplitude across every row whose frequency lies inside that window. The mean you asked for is 2.06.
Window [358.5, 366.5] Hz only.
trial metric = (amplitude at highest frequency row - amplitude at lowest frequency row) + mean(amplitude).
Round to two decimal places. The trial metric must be 1.39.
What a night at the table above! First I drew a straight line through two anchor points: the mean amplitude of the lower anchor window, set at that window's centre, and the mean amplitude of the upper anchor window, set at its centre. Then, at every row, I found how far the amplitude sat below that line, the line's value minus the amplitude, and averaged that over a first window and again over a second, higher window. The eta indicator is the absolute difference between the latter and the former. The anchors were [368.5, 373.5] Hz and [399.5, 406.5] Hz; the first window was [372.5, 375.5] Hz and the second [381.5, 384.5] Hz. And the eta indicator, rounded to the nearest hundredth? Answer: 0.27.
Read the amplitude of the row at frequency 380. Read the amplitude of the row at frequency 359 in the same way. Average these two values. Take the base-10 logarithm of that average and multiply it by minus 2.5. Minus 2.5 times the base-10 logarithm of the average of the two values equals -0.67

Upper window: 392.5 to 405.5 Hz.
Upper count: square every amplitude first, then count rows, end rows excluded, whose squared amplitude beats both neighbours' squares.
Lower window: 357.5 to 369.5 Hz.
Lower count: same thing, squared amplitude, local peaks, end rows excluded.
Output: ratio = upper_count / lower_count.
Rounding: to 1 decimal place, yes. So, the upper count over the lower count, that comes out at 1.3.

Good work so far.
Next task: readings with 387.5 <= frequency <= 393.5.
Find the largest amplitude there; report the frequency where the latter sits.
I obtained 393 Hz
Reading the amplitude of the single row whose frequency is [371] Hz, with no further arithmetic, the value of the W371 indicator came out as 1.635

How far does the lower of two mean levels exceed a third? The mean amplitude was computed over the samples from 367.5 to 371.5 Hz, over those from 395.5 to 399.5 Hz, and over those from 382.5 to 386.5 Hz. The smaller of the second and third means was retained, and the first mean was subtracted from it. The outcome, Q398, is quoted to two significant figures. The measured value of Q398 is 0.40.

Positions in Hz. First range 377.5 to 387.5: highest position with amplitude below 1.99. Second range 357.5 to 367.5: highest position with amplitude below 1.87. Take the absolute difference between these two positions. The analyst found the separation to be 20 Hz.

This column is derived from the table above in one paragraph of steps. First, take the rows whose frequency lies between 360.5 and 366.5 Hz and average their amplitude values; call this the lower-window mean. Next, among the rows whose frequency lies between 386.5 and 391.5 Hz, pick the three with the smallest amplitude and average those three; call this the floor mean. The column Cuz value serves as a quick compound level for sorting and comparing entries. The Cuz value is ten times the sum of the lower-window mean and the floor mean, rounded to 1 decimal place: 35.8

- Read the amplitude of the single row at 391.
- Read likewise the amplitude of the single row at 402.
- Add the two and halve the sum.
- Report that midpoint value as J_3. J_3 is 1.91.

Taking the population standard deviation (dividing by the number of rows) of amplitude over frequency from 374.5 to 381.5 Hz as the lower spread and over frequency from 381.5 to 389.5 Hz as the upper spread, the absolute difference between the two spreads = 0.027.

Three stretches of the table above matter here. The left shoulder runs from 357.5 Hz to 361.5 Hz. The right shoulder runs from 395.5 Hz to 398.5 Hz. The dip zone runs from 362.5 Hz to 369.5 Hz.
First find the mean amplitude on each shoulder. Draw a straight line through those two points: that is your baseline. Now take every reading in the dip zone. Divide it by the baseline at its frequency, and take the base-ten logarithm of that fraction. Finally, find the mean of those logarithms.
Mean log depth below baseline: -0.06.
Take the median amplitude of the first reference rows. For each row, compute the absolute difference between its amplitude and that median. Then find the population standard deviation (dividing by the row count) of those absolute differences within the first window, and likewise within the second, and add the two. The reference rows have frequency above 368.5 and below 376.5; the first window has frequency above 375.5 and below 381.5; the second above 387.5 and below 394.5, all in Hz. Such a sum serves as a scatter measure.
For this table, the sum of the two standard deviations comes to 0.14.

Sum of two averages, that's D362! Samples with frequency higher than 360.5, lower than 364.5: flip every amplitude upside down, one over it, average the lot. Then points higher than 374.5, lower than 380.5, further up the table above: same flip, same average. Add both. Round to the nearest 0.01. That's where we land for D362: 1.17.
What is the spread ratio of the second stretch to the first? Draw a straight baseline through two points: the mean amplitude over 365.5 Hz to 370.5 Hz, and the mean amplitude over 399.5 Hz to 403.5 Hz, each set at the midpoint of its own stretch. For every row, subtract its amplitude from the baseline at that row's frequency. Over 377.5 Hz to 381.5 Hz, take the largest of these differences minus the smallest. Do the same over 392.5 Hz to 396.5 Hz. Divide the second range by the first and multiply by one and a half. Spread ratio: 1.62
